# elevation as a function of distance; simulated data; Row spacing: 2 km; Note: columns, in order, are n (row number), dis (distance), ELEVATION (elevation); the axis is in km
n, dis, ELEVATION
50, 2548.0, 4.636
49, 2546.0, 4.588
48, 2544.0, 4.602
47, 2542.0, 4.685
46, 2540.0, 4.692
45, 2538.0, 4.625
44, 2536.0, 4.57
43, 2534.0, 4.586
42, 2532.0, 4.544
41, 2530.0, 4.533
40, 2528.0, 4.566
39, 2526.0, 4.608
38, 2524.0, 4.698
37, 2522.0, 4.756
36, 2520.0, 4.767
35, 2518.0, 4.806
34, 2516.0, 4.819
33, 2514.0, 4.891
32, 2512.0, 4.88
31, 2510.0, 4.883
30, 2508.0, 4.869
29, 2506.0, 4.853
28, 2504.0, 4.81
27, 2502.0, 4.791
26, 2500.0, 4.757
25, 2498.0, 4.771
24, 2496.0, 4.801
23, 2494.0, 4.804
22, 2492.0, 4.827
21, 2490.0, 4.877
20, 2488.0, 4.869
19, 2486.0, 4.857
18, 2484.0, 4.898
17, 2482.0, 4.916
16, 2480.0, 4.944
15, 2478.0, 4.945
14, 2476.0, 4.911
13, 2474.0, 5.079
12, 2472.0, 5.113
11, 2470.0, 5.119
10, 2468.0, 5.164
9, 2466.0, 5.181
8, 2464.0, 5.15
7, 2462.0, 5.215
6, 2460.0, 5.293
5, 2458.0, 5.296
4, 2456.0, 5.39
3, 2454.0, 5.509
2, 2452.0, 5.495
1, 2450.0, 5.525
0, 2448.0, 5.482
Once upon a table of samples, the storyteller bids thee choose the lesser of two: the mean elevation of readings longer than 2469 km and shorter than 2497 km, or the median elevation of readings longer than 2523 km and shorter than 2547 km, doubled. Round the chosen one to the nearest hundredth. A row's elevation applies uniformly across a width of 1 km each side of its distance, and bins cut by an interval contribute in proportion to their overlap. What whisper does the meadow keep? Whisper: 4.93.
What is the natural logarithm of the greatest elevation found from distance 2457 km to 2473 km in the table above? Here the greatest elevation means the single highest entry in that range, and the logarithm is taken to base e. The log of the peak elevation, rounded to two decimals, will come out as 1.67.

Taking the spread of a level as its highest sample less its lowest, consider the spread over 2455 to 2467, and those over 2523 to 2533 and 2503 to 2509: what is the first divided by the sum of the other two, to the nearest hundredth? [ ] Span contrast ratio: 1.07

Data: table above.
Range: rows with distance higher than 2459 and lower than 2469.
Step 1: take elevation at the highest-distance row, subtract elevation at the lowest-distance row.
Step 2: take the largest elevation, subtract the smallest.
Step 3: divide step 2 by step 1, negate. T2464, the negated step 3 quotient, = 1.11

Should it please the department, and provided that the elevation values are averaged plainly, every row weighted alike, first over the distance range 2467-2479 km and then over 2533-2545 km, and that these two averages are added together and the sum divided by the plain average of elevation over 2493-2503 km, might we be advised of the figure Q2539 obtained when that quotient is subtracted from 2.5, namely 0.477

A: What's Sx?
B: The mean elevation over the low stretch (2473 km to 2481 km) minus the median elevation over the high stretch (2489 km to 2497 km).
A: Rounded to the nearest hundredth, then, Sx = 0.15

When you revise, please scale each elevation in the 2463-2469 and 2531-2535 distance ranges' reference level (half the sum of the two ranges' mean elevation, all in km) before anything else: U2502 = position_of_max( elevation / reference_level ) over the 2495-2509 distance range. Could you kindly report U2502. 2508.0 km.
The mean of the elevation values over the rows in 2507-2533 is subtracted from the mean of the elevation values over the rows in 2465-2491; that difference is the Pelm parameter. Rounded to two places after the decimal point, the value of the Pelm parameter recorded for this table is 0.25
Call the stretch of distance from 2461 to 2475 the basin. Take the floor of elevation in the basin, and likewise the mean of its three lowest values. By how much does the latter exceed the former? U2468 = 0.0247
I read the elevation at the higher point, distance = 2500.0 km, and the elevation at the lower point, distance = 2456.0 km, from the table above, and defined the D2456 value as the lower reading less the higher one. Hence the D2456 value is 0.6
